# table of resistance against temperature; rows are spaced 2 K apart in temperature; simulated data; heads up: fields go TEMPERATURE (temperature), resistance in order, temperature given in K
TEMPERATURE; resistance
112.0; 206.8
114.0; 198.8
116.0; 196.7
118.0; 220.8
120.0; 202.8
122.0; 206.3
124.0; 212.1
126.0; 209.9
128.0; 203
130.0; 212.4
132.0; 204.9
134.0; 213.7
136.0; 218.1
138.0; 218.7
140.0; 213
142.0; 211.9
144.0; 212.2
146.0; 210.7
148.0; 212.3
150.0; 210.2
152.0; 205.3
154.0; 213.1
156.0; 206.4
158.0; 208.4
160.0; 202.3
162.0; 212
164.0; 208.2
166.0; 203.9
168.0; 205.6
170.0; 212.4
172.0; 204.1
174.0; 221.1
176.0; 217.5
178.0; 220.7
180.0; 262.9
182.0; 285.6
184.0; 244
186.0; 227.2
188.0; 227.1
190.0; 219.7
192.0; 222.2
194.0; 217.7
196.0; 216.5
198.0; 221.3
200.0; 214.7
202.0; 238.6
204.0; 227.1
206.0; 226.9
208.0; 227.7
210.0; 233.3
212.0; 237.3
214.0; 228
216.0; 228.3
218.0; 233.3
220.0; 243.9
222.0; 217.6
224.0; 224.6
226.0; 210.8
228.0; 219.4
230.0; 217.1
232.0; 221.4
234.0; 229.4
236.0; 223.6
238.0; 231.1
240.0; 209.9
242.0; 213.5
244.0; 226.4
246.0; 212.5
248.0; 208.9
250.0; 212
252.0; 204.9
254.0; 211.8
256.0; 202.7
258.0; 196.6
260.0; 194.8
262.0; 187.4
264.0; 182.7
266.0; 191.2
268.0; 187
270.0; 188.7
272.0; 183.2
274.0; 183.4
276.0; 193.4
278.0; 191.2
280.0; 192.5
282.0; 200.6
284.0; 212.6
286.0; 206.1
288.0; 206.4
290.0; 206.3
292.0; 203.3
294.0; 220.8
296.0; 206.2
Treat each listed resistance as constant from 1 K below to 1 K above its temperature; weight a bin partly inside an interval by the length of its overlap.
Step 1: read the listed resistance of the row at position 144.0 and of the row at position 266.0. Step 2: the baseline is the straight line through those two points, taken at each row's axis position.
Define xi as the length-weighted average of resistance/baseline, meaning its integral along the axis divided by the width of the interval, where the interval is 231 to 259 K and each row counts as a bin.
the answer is 1.10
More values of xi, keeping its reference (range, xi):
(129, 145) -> 1.00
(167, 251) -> 1.12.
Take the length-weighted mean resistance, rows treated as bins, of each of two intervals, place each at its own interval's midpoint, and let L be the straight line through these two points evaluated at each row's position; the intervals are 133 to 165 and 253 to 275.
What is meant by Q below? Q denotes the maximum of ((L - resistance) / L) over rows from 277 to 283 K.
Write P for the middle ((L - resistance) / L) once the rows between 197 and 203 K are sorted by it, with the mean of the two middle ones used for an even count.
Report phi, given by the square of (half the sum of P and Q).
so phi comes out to 0.0025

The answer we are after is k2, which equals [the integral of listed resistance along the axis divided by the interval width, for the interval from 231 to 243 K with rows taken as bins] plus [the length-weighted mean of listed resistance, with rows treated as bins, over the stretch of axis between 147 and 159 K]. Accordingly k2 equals 431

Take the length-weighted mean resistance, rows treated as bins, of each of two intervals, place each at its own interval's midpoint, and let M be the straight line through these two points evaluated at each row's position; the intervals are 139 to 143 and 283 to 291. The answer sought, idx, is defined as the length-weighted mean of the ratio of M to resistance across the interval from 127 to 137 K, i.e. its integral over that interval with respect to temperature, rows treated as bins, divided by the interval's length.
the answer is 1.01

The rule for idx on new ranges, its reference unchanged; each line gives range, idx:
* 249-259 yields 1.02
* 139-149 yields 1.00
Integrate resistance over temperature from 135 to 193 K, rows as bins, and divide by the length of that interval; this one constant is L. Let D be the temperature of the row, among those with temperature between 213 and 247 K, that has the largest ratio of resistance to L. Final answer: 220.0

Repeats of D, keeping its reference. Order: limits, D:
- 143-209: 182.0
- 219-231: 220.0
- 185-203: 202.0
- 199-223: 220.0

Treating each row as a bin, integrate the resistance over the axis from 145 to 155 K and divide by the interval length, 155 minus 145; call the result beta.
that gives 210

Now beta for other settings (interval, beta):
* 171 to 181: 225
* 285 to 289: 206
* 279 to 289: 204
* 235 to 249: 218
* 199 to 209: 227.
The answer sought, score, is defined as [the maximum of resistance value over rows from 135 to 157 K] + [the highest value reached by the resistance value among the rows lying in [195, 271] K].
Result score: 463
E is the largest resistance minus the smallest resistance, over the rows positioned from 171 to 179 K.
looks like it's 17.0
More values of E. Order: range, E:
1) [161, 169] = 8.1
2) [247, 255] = 7.1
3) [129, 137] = 13.2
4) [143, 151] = 2.1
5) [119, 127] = 9.3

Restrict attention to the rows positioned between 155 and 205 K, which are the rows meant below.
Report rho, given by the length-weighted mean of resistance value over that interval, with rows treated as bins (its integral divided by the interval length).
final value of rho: 222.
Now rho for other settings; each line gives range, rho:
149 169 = 208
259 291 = 194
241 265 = 205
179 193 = 241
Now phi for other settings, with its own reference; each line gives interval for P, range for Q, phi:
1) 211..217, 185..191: 0.0120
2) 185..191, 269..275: 0.0013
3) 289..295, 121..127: 0.0008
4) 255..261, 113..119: 0.0013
